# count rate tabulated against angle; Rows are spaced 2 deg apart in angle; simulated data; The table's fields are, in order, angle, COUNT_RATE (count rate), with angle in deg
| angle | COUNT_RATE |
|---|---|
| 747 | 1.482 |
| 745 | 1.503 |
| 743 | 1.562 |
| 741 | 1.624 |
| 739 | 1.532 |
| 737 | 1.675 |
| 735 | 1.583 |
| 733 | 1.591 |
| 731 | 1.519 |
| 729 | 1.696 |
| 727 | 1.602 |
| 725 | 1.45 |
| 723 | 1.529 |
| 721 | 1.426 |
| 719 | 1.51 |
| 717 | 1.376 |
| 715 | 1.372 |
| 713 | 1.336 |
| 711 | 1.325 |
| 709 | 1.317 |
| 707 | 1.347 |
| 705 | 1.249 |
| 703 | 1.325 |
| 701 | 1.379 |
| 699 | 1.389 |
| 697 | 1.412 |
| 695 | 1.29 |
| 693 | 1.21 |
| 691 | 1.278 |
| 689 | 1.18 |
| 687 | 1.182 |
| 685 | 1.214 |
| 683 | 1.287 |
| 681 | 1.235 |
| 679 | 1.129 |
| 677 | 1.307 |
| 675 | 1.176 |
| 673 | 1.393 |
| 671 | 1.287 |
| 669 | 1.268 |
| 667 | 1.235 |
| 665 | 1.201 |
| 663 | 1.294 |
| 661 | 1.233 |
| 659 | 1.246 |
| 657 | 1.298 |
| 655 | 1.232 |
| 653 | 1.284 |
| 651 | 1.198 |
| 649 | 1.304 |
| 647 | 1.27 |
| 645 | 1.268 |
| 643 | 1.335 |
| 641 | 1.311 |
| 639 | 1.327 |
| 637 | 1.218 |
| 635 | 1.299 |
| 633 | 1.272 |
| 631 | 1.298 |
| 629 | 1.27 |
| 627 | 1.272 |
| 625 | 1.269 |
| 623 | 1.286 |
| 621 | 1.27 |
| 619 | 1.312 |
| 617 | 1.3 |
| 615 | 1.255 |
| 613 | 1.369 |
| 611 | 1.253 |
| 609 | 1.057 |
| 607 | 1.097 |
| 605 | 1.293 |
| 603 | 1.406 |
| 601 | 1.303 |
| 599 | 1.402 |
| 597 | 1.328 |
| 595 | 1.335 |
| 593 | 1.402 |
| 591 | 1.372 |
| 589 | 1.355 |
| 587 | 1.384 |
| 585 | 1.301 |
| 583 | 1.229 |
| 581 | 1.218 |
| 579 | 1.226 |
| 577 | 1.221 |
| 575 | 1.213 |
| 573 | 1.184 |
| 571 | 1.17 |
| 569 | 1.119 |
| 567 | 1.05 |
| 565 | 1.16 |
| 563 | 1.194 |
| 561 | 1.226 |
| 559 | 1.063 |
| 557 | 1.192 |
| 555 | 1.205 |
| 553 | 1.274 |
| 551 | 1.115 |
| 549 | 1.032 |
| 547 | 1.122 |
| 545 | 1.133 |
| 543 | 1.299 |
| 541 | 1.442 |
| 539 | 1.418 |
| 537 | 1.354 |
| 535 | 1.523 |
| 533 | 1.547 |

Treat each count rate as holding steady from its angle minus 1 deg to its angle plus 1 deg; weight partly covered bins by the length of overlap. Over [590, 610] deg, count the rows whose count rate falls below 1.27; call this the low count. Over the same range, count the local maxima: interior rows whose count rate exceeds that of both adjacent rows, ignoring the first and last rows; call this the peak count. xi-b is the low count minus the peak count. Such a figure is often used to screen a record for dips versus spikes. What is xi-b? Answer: -1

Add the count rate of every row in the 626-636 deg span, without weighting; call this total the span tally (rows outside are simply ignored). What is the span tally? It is 6.41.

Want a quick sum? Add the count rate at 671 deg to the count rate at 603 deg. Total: 2.69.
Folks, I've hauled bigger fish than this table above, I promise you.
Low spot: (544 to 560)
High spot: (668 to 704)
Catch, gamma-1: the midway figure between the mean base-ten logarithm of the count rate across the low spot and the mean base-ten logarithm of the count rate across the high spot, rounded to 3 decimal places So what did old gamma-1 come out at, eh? 0.081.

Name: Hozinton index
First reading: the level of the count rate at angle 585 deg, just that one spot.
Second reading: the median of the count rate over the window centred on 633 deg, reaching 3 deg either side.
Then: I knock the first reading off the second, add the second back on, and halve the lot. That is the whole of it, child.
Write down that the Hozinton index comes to 0.65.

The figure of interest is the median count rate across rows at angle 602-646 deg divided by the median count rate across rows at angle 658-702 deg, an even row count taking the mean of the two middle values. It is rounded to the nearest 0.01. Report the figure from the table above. 1.02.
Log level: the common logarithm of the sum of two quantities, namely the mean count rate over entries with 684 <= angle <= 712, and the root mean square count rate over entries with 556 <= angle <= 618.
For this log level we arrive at 0.4056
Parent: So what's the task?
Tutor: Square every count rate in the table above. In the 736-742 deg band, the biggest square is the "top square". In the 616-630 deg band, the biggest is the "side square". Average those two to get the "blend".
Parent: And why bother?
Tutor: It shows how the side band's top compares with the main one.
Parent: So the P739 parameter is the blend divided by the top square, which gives 0.81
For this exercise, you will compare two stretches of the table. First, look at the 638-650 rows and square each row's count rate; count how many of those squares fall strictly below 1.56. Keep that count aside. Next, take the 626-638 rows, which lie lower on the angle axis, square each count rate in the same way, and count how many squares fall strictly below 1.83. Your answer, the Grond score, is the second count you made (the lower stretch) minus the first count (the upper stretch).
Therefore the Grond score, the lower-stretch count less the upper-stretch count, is 6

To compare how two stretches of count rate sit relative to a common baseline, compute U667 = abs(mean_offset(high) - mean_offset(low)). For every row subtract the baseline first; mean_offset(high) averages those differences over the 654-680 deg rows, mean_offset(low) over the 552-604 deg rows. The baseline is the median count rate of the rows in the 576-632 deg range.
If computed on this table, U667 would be 0.00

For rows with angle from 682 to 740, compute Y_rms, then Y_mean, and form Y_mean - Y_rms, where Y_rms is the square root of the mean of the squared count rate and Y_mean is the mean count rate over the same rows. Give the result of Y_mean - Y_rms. -0.0073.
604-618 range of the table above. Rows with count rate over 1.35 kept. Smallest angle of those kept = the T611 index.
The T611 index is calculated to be 613 deg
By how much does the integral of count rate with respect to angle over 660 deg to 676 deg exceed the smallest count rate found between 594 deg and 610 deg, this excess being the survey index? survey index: 19.1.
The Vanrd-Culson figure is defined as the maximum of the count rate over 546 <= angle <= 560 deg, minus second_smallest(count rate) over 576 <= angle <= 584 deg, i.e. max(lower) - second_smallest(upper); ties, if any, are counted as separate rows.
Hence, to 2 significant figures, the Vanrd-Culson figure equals 0.053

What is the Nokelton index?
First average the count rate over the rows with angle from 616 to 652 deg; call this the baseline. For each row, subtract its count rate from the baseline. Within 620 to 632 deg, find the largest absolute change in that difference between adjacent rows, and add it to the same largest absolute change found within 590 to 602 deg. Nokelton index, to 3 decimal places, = 0.127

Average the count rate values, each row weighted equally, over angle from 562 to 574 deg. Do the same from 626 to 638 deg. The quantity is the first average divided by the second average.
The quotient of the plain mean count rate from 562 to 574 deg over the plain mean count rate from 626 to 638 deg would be 0.90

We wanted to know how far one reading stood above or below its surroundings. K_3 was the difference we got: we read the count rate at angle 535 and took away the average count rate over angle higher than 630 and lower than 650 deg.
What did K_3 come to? 0.2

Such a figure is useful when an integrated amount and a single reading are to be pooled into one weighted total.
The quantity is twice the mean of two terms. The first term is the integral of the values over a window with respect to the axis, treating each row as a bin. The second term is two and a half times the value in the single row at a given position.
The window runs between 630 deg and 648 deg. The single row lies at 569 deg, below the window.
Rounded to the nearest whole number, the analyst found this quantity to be 26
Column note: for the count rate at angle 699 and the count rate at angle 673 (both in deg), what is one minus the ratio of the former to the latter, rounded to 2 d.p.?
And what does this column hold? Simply 0.00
